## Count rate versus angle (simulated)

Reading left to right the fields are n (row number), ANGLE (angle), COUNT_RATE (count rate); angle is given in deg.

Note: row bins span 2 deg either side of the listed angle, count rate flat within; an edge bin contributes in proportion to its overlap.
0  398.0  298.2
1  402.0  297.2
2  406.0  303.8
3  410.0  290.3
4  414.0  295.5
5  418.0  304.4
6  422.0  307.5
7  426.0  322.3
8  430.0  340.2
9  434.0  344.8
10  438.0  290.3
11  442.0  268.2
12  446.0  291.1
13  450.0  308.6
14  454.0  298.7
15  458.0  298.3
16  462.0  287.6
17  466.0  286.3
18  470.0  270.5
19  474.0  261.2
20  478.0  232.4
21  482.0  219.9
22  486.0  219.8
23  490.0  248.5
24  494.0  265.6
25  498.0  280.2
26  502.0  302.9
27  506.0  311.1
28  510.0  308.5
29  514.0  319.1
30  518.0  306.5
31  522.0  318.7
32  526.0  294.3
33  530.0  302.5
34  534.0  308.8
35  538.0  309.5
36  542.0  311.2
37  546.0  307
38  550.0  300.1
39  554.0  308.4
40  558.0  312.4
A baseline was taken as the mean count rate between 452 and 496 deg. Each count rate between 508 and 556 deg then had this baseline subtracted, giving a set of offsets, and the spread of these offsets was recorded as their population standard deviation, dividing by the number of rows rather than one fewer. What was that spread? 7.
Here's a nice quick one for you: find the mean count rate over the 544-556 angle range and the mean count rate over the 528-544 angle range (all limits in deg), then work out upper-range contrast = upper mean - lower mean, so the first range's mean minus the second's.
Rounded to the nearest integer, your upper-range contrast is -3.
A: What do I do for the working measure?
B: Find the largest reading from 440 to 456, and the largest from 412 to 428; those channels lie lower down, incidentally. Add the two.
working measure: 631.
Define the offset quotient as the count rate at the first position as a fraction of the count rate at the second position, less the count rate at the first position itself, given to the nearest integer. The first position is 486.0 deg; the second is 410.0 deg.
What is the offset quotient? -219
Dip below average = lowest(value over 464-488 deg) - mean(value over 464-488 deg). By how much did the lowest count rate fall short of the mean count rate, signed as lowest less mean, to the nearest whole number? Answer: -29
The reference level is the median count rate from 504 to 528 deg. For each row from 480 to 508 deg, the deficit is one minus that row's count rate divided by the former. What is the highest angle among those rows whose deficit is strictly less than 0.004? 506.0 deg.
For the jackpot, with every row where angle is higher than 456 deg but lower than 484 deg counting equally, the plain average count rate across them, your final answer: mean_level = 265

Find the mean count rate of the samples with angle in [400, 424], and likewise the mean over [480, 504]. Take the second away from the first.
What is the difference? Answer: 44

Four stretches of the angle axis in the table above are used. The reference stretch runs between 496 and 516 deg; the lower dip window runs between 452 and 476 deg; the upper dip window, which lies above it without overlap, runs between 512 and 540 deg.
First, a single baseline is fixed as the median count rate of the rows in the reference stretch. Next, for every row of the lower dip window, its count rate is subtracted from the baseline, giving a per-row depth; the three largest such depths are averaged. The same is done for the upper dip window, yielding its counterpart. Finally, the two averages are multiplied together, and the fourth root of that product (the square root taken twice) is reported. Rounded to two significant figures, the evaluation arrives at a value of 4.0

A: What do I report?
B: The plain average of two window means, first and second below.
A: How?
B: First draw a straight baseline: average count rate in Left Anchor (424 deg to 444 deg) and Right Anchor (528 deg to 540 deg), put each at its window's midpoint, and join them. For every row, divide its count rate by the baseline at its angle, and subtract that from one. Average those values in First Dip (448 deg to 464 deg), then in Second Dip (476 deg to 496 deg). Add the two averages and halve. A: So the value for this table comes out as 0.14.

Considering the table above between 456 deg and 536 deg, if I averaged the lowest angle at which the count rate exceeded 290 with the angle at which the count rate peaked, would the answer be 486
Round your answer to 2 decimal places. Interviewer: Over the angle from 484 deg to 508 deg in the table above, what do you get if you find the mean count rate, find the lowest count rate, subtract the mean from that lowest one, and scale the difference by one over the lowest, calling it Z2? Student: -0.23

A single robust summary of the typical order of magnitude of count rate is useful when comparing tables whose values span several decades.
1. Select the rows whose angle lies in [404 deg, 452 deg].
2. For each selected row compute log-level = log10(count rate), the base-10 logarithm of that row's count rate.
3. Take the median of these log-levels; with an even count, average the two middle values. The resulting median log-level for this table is 2.483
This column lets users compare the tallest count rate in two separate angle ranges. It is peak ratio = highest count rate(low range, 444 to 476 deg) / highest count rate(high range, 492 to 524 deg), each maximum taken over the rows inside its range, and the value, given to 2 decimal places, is 0.97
